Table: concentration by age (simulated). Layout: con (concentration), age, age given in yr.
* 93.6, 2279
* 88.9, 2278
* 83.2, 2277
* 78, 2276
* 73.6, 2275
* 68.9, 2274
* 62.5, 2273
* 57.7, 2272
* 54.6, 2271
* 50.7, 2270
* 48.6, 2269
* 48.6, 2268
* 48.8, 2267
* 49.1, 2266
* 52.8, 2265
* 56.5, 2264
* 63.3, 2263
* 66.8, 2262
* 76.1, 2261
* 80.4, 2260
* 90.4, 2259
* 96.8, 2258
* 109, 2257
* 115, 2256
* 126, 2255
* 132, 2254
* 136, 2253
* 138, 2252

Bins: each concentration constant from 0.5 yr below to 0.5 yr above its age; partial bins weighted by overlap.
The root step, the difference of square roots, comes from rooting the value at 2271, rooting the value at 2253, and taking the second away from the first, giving -4.3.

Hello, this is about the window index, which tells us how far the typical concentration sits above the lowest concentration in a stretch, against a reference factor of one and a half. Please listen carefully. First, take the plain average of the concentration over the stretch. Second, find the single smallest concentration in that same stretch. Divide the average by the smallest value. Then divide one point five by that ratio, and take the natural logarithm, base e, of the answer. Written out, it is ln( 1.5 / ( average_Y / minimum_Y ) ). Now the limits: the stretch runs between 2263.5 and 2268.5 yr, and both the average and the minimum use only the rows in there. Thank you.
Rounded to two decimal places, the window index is 0.35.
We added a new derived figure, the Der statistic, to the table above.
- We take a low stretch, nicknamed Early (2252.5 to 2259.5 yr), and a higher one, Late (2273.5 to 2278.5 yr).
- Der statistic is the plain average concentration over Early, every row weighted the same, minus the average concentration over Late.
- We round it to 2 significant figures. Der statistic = 37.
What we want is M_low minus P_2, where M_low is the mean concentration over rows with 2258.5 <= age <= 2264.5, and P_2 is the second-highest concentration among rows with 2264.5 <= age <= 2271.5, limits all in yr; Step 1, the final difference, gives 19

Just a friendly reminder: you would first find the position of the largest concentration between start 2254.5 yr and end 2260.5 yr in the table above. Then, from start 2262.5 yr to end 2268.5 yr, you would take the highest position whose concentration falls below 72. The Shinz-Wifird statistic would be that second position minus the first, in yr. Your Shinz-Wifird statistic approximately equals 13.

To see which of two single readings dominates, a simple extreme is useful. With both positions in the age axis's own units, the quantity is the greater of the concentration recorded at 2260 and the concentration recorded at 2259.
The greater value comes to 90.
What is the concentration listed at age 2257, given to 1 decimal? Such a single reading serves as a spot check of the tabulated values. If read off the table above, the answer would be 109.0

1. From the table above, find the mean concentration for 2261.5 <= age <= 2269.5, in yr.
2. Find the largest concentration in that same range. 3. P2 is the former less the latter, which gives -12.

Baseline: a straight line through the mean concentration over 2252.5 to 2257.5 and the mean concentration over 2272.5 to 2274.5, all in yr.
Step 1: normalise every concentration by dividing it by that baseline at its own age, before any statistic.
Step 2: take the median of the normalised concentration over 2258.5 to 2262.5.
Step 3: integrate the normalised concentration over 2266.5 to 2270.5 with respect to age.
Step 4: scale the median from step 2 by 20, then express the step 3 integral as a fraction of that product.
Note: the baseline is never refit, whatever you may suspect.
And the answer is 0.16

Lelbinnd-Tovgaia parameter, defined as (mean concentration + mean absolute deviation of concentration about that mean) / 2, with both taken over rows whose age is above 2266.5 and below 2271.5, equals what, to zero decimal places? 26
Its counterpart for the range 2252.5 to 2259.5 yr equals 65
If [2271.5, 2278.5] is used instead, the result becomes 41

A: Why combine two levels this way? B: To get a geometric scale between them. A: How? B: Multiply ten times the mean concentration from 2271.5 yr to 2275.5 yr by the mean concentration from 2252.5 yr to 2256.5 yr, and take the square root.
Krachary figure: 289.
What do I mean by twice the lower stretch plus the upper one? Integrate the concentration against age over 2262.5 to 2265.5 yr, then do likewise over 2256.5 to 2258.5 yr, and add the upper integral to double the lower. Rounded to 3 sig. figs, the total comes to 584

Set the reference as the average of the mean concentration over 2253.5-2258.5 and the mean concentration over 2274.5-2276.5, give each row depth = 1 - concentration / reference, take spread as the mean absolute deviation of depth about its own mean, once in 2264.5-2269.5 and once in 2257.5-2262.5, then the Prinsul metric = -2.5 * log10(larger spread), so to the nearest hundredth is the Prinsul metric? 2.54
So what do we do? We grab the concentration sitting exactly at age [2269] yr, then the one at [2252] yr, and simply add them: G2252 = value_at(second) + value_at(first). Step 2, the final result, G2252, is 187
